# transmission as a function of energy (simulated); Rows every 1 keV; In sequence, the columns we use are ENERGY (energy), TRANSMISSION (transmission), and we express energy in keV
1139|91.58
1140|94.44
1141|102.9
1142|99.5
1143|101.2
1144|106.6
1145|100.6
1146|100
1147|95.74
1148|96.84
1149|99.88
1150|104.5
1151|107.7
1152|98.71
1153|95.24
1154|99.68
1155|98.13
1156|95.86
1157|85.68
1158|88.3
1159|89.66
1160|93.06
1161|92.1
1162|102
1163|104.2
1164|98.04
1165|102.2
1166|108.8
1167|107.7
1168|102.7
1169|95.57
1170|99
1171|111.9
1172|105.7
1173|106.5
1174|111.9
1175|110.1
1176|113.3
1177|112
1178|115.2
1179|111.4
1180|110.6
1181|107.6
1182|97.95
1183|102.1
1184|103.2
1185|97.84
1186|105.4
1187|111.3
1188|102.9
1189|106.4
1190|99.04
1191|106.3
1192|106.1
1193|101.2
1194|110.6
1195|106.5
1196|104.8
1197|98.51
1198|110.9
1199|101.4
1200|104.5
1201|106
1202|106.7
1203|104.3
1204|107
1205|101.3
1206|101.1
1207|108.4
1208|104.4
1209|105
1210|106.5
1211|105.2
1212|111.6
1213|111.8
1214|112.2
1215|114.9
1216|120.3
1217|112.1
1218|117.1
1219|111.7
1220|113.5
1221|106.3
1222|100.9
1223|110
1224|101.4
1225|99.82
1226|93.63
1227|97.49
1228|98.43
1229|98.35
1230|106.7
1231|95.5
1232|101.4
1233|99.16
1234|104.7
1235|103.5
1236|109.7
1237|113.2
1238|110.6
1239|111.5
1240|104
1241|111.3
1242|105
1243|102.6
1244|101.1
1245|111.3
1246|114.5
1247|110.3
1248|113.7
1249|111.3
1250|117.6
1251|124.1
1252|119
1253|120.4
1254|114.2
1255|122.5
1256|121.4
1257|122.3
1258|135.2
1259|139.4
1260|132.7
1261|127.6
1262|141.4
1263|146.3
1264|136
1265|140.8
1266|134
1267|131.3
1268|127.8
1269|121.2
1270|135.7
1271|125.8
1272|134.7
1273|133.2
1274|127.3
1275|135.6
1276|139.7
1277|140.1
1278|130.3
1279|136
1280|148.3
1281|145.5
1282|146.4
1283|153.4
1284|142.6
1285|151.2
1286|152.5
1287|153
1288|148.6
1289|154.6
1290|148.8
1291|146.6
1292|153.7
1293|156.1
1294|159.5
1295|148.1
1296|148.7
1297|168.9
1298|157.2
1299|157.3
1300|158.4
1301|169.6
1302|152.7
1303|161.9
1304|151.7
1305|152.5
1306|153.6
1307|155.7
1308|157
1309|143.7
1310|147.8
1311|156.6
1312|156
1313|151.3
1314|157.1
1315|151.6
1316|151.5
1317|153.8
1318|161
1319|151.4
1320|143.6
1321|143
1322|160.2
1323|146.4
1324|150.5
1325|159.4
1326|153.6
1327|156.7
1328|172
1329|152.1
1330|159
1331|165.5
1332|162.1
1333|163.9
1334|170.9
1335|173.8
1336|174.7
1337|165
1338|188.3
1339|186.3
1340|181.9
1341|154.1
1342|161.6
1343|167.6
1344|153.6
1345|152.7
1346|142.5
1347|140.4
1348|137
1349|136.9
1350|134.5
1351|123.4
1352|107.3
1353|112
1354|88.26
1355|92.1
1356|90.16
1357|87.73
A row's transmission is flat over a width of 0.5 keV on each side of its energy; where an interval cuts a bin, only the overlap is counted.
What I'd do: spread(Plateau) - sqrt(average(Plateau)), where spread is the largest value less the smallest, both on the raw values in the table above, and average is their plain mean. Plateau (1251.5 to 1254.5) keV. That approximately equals -5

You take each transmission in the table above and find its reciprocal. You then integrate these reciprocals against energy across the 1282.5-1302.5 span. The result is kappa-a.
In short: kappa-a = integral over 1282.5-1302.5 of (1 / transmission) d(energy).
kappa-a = 0.130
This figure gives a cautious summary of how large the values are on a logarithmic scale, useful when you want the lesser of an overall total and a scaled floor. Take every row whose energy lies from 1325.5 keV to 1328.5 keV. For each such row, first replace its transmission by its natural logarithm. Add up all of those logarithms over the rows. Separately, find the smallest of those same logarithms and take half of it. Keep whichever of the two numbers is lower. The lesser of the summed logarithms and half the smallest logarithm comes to 2.52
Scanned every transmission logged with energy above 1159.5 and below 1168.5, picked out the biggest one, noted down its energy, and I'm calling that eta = 1166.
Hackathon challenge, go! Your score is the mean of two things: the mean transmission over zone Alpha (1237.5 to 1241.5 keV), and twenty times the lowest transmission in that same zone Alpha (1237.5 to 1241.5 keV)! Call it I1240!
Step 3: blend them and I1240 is 1095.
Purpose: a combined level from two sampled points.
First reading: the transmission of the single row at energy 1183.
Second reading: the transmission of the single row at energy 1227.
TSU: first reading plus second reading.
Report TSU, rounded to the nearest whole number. 200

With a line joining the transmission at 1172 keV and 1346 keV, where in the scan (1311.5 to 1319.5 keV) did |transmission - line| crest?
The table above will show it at 1318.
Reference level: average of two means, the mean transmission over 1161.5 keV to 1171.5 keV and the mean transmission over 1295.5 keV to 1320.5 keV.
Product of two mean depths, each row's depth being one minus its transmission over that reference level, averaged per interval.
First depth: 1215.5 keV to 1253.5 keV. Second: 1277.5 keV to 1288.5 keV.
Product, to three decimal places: -0.022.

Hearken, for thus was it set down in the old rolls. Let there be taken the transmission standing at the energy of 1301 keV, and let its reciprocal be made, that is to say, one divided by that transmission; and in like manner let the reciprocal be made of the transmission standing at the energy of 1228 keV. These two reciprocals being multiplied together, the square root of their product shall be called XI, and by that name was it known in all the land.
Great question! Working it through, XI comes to 0.0077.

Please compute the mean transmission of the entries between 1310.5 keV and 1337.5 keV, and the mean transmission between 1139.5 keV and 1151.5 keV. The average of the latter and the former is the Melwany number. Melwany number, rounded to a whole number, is 129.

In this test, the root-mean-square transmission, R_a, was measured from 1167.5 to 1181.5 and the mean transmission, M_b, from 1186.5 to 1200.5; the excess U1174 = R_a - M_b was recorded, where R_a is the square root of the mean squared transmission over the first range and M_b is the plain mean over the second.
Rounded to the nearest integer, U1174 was 3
